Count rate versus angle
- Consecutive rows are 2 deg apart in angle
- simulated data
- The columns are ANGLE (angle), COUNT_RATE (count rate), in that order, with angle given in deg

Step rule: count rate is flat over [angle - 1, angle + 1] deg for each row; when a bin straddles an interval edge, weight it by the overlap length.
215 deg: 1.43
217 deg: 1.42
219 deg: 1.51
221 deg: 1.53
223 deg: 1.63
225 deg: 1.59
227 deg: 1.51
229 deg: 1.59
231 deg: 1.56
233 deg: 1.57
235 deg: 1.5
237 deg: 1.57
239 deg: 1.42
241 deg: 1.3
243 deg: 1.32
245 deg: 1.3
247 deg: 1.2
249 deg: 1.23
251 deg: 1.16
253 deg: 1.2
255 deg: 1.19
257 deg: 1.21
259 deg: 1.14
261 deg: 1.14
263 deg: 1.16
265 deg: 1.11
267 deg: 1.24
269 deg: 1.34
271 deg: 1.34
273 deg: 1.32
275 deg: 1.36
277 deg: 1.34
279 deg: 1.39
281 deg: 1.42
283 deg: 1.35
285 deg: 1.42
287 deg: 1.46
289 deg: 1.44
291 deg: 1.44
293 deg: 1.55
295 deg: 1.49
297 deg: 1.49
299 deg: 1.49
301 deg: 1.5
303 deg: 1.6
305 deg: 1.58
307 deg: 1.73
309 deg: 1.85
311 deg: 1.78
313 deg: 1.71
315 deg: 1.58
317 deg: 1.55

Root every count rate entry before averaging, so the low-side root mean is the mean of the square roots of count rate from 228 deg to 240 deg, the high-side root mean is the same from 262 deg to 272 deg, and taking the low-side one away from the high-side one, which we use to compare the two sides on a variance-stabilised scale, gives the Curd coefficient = -0.13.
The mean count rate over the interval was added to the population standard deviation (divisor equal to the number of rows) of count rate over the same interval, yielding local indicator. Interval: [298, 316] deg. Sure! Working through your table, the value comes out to 1.77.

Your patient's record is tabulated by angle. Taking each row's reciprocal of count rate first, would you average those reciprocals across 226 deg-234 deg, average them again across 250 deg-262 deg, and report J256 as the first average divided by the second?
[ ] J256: 0.75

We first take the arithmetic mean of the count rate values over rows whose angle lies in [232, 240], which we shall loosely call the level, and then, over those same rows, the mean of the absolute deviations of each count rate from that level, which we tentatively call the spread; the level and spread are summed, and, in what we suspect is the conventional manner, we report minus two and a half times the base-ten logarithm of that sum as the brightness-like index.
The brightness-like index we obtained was -0.49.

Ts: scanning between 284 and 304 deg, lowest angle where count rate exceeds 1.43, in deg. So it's 287 deg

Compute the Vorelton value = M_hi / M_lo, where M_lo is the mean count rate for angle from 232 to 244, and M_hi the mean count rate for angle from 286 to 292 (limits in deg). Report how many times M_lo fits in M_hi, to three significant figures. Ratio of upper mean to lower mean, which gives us 1.00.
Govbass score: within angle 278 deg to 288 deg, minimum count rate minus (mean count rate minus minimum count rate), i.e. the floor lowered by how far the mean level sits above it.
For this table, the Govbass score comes 1.29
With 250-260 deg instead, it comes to 1.10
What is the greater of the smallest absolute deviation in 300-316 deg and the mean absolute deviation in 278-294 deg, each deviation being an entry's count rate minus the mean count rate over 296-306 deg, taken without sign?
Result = 0.10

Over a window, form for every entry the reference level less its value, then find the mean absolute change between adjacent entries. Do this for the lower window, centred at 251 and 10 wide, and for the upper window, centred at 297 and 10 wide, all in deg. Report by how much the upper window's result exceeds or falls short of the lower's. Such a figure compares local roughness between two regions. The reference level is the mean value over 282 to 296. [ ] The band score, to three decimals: -0.020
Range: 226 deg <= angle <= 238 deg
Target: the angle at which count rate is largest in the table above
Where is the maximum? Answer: 229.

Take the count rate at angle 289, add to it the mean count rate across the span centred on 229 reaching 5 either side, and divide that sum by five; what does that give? 0.601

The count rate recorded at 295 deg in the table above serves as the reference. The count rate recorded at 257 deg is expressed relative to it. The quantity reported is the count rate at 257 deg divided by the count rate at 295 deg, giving 0.8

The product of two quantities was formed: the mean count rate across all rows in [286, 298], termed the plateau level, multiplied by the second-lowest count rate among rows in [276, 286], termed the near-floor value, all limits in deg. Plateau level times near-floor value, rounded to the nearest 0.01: 2.00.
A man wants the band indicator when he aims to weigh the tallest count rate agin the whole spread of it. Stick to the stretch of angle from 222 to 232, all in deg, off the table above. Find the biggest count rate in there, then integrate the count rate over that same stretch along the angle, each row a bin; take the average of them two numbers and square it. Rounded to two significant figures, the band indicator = 76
